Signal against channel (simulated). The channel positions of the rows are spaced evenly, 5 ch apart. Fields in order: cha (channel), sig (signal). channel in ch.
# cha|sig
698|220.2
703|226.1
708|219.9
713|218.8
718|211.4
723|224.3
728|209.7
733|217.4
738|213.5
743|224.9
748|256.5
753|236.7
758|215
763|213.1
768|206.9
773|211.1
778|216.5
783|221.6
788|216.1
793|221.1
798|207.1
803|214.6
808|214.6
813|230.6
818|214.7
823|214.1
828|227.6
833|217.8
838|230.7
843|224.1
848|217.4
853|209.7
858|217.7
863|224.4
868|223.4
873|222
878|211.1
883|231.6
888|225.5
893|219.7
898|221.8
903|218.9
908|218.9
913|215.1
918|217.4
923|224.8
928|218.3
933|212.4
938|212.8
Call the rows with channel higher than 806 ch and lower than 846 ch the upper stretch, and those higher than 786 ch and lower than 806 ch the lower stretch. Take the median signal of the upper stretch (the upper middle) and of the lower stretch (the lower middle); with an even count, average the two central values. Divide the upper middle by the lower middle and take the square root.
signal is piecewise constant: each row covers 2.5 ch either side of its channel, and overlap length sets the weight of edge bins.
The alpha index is 1.01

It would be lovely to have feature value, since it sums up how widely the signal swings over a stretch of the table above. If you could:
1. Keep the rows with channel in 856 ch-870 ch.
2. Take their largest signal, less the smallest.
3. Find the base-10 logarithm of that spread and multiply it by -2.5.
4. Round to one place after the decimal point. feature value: -2.1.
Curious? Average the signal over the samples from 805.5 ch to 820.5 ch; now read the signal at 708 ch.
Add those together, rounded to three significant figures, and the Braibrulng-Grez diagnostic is 440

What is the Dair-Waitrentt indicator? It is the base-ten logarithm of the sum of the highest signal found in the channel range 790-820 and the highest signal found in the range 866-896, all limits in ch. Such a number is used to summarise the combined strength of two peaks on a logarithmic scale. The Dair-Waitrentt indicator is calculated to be 2.66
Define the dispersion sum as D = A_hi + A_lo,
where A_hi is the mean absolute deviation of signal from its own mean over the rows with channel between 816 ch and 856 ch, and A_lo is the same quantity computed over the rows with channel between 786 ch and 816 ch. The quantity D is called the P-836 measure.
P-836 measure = 12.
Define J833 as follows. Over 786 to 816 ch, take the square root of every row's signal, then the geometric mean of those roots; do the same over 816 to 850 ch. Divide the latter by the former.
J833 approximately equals 1.01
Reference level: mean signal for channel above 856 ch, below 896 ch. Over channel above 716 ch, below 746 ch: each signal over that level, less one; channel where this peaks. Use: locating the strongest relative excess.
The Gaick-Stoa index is 743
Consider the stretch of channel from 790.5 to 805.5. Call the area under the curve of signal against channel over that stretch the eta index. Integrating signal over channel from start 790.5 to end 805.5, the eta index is 3214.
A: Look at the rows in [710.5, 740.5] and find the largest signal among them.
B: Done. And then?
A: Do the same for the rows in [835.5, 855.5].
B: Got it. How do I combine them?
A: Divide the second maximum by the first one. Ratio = 1.03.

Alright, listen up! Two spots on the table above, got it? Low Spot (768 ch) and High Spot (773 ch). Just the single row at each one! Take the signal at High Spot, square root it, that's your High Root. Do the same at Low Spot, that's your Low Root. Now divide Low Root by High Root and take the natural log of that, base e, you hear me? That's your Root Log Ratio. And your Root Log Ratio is -0.01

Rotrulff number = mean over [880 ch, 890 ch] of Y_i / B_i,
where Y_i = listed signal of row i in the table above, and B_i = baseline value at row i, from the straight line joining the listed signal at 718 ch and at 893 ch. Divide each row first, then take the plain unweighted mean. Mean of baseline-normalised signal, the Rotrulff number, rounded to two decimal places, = 1.04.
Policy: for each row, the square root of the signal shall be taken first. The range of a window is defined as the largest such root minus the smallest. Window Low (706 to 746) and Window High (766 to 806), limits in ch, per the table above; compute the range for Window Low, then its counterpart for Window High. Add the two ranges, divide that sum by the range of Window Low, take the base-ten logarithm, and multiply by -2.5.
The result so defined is -0.74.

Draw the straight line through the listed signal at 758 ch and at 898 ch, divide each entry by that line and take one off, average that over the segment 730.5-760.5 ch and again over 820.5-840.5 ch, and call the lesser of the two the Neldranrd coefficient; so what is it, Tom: 0.018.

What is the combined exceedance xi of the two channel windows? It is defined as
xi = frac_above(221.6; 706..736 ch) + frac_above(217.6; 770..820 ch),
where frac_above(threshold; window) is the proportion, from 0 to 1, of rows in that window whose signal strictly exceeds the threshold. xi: 0.47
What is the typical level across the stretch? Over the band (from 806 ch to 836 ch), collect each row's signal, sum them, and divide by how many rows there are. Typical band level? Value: 220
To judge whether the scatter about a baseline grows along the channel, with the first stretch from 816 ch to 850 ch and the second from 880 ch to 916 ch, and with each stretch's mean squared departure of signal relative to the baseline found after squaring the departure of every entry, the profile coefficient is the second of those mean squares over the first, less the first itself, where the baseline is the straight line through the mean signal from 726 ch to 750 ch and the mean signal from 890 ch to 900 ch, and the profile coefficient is -39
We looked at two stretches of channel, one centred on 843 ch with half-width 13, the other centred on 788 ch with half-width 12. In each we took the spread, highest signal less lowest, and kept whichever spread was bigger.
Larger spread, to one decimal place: 21.0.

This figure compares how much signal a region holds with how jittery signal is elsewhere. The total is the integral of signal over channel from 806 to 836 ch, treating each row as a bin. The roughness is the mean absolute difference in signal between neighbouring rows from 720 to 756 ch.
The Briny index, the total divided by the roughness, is 445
